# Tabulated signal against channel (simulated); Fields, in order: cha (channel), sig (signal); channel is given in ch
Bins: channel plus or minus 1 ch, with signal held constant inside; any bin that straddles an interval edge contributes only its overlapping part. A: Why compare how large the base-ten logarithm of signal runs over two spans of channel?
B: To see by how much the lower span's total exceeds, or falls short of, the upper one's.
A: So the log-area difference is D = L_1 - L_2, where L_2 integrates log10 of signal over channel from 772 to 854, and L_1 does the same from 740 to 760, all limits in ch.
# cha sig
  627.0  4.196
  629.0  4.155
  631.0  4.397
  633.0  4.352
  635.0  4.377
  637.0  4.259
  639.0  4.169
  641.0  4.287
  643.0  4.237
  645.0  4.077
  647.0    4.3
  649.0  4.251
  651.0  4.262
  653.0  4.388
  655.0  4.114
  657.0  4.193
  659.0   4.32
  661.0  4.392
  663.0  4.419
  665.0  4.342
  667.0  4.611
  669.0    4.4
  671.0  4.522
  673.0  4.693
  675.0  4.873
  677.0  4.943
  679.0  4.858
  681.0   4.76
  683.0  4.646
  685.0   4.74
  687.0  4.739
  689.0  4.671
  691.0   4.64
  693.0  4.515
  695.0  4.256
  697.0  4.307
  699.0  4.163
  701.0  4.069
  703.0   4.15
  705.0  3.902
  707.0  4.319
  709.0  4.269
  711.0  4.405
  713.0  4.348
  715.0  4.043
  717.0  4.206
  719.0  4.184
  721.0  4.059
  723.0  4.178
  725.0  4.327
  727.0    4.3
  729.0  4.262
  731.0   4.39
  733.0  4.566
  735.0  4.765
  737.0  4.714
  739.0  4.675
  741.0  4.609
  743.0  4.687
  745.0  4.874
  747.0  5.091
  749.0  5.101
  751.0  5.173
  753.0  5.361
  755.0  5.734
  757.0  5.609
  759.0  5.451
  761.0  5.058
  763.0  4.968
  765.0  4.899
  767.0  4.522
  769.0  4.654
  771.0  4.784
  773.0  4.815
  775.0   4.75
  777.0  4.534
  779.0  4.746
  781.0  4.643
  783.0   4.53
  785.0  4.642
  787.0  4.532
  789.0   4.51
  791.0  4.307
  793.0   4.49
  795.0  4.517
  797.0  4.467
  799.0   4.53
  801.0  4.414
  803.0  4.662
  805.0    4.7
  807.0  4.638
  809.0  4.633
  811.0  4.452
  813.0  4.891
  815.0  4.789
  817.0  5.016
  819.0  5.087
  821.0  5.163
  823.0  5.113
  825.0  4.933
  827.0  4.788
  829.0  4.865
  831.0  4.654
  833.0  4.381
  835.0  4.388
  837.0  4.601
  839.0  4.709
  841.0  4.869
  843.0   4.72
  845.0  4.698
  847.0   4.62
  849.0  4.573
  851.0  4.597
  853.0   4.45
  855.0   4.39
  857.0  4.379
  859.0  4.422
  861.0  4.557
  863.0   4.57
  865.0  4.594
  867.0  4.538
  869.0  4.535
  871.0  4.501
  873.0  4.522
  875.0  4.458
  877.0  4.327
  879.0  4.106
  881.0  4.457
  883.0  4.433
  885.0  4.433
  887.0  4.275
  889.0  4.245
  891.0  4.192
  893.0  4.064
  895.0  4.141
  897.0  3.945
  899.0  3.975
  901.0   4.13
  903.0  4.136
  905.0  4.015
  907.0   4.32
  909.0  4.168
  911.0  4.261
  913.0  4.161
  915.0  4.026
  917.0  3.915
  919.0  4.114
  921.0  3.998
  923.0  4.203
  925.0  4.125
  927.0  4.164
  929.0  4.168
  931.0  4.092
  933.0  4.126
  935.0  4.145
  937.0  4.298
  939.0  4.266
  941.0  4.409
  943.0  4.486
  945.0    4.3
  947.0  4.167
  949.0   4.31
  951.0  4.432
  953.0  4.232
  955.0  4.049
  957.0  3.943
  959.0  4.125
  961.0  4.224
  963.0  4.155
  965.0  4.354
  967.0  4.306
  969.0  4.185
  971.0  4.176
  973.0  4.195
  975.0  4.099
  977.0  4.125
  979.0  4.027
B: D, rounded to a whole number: -41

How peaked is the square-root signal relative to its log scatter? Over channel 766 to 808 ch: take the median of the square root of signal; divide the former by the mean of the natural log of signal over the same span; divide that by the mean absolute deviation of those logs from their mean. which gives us 59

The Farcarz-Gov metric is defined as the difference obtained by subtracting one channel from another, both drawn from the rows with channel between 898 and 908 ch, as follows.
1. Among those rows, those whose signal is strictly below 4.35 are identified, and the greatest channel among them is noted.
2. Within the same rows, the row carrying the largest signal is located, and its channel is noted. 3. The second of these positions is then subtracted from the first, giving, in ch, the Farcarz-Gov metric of 0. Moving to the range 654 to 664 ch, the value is -4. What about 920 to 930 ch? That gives 6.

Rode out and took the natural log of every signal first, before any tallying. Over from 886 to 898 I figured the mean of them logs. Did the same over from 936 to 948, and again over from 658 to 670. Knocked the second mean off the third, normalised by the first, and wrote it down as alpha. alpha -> 0.015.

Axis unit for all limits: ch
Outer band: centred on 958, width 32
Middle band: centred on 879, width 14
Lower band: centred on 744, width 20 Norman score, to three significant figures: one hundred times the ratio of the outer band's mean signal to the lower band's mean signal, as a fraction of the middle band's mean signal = 19.6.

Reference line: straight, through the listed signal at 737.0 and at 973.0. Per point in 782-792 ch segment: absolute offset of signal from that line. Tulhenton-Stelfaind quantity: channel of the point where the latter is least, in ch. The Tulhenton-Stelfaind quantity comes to 785.0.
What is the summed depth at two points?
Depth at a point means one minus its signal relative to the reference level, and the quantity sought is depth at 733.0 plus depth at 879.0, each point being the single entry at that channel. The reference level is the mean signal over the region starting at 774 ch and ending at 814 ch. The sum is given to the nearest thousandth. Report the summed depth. 0.106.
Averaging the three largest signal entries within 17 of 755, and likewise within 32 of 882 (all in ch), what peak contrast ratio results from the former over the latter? 1.22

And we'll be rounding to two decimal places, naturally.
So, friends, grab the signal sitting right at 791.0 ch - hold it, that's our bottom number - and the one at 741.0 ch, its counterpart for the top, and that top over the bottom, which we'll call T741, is 1.07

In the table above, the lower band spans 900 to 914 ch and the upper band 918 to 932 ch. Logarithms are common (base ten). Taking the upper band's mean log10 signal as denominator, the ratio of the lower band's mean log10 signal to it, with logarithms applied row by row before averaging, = 1.01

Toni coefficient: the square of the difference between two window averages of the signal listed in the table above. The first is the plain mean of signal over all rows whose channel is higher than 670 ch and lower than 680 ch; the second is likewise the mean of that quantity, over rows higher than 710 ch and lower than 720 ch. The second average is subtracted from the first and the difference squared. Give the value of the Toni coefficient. 0.29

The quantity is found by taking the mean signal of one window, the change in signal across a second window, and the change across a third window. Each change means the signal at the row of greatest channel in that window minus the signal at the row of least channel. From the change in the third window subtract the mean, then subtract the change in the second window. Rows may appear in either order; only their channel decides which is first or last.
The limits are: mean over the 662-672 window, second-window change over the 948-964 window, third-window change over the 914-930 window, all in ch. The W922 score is -4.16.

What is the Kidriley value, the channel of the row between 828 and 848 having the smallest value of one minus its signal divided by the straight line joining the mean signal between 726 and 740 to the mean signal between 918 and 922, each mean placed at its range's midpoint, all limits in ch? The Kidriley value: 841.0 ch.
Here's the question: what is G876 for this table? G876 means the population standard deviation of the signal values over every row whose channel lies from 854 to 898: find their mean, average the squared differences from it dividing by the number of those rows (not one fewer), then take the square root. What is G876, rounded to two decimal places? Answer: 0.18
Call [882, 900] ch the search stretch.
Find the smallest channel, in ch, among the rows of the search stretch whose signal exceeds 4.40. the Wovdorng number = 883.0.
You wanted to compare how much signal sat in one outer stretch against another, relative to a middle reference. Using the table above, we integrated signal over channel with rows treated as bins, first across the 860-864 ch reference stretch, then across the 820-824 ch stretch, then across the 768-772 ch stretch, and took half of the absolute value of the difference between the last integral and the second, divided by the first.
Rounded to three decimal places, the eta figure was 0.046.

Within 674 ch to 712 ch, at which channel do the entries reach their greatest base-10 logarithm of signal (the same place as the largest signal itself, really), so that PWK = 677.0 ch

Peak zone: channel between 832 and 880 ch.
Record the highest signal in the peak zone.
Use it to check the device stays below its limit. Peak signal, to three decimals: 4.869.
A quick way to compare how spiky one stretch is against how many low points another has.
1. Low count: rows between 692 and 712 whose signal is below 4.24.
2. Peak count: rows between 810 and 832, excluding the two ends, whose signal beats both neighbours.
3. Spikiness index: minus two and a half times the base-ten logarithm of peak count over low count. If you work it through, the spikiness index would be 0.3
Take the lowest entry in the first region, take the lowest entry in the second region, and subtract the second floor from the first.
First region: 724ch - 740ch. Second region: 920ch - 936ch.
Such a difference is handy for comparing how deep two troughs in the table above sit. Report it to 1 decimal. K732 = 0.3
